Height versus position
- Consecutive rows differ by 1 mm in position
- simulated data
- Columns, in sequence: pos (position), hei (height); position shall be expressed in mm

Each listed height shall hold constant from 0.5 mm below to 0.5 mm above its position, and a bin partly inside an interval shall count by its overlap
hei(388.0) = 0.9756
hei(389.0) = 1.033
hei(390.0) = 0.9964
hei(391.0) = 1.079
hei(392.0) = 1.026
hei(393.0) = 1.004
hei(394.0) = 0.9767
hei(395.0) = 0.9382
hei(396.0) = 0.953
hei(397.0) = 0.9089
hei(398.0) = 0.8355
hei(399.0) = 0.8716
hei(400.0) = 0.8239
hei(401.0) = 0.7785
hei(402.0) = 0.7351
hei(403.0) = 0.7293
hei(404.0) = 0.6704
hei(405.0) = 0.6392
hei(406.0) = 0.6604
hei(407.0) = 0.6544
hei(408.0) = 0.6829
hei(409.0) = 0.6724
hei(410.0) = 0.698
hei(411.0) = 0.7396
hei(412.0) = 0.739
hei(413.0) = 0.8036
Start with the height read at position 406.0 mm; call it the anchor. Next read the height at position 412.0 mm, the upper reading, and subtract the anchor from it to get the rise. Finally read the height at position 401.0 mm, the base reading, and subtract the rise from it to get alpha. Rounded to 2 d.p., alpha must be 0.70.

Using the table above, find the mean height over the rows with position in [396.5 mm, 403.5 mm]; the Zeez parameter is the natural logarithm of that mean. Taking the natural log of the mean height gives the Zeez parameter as -0.21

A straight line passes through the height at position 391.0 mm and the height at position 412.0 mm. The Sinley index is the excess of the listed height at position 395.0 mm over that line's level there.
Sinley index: -0.076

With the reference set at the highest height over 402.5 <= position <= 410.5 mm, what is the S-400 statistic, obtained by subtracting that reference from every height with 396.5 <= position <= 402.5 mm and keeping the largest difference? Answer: 0.2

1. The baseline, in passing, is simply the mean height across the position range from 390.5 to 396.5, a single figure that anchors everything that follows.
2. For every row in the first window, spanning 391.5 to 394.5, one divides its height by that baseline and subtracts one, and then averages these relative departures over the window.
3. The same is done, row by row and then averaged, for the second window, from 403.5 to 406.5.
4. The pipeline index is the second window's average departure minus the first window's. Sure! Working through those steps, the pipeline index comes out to -0.35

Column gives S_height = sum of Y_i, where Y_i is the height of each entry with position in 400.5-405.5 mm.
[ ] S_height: 3.6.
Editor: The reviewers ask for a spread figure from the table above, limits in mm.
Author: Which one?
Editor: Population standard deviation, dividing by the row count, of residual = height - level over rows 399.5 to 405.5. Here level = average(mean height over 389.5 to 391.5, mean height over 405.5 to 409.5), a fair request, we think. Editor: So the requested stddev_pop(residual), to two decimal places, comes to 0.06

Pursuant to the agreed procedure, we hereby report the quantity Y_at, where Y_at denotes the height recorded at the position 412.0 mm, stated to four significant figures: 0.7390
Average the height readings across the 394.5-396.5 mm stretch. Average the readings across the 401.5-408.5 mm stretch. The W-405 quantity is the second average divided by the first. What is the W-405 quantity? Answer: 0.72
